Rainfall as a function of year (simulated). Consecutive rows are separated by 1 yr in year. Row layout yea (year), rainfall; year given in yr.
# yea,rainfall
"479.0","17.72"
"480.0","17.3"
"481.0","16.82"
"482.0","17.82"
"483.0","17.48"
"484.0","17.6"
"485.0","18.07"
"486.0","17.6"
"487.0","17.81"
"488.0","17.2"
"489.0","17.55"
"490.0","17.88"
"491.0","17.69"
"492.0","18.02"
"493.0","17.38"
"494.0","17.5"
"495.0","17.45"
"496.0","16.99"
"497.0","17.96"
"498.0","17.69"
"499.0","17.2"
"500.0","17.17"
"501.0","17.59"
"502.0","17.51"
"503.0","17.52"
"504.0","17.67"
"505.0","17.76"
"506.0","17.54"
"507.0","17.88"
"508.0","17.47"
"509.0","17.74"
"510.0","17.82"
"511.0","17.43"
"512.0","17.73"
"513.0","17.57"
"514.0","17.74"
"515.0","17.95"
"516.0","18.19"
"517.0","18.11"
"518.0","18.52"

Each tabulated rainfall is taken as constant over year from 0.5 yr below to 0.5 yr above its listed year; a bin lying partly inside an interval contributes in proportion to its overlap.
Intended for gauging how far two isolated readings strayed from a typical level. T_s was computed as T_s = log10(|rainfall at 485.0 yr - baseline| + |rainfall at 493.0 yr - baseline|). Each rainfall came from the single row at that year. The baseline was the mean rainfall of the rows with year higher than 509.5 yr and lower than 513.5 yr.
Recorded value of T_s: -0.16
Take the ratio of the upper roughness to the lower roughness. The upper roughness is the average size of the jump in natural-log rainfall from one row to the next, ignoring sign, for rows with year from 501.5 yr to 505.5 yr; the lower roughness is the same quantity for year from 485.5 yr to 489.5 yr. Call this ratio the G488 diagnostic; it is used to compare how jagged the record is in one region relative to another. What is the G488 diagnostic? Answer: 0.2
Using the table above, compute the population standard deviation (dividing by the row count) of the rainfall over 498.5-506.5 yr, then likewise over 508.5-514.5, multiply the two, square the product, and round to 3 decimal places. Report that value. 0.001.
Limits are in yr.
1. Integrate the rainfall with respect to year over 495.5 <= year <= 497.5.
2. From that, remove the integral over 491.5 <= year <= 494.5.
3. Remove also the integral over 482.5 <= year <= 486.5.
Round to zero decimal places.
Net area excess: -89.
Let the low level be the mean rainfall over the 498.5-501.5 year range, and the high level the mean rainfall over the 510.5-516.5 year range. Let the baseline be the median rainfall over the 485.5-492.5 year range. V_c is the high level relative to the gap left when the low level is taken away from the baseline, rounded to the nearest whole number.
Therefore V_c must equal 48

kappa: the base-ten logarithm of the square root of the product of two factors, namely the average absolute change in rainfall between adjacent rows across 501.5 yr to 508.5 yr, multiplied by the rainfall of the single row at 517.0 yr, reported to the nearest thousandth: 0.283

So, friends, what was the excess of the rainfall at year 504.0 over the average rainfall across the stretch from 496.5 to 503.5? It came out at 0.15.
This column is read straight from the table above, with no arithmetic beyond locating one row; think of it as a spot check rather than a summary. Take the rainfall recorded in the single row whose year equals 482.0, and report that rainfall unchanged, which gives 17.82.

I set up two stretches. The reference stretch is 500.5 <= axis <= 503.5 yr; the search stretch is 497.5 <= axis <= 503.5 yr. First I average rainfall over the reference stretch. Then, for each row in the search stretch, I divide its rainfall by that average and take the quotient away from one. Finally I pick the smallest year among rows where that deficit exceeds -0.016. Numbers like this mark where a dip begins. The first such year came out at 498.0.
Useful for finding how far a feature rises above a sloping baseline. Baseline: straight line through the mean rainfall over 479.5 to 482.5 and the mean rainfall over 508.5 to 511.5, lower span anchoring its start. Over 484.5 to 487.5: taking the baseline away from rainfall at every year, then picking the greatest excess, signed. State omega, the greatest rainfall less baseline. 0.7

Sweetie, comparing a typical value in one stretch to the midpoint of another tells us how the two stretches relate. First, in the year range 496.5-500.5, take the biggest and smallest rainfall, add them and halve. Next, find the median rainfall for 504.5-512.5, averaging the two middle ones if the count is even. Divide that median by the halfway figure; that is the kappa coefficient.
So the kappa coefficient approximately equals 1.010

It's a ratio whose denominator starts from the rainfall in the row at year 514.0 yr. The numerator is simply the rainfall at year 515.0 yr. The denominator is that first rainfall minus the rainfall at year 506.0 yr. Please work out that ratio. 90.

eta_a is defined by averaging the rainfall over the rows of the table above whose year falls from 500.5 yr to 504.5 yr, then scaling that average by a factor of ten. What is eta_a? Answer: 176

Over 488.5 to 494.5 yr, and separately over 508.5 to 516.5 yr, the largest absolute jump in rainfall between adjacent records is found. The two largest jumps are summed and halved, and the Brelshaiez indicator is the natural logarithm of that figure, -0.66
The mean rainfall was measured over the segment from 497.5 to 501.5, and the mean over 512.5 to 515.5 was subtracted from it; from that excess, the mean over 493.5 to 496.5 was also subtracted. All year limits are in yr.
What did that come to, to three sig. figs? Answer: -17.7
